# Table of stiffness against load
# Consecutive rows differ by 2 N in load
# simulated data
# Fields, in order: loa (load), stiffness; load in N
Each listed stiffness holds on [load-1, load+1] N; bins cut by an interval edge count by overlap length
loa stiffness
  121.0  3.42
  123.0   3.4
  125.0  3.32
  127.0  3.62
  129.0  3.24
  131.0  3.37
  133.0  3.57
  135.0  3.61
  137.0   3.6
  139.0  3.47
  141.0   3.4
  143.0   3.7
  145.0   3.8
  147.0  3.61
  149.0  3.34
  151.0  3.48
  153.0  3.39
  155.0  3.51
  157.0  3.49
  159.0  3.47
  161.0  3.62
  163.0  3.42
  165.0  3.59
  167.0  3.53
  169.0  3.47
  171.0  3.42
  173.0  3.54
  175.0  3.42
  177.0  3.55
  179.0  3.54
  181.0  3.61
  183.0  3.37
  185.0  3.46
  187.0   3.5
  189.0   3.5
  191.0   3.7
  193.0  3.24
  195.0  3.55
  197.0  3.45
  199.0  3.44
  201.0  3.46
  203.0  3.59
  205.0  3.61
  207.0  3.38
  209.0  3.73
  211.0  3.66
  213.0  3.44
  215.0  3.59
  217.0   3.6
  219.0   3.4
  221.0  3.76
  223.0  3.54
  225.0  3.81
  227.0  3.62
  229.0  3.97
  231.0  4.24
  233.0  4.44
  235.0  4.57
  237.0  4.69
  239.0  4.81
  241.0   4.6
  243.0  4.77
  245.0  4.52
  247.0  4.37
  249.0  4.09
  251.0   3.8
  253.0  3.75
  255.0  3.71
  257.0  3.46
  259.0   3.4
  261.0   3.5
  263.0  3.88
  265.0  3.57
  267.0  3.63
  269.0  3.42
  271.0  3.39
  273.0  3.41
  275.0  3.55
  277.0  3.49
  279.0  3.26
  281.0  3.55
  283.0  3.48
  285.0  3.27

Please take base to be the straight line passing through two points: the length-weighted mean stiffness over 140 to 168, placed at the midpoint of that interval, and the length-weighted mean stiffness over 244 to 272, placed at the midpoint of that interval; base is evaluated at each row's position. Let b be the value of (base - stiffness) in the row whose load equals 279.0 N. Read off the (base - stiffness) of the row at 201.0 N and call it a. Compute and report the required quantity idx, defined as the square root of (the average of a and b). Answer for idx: 0.59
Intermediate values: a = 0.17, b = 0.5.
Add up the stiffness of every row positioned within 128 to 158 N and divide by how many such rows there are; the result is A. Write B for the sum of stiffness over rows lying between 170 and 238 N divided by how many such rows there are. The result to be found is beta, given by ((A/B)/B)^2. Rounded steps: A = 3.51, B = 3.66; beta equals 0.07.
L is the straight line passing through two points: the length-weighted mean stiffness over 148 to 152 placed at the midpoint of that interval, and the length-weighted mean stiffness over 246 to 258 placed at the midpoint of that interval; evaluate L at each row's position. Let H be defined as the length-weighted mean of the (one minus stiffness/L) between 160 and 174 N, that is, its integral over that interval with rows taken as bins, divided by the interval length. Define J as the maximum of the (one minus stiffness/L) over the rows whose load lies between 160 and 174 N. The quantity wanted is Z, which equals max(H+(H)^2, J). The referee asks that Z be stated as 0.02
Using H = -0.01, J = 0.02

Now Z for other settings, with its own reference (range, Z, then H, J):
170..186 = 0.05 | 0.01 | 0.05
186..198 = 0.10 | 0.03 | 0.10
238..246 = -0.17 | -0.22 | -0.18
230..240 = -0.12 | -0.20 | -0.12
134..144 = -0.01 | -0.06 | -0.01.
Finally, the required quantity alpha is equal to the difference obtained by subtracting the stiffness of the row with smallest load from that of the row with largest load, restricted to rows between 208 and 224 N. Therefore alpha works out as -0.2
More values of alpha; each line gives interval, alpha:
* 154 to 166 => 0.1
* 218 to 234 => 1.0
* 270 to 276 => 0.2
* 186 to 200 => -0.1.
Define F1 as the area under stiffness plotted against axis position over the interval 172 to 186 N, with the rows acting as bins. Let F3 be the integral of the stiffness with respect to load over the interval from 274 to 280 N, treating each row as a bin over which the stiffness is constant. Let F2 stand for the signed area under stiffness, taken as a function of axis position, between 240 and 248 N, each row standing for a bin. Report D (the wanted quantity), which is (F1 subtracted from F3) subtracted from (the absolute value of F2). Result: 65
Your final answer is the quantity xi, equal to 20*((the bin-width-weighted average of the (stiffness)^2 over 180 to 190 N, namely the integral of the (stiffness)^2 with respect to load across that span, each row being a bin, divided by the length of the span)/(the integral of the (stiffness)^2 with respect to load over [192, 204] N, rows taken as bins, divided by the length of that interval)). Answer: 20.4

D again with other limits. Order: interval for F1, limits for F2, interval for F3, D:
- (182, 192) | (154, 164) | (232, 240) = 33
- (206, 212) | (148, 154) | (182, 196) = -7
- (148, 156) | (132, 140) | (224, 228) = 41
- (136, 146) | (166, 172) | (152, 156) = 43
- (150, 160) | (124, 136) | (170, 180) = 41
